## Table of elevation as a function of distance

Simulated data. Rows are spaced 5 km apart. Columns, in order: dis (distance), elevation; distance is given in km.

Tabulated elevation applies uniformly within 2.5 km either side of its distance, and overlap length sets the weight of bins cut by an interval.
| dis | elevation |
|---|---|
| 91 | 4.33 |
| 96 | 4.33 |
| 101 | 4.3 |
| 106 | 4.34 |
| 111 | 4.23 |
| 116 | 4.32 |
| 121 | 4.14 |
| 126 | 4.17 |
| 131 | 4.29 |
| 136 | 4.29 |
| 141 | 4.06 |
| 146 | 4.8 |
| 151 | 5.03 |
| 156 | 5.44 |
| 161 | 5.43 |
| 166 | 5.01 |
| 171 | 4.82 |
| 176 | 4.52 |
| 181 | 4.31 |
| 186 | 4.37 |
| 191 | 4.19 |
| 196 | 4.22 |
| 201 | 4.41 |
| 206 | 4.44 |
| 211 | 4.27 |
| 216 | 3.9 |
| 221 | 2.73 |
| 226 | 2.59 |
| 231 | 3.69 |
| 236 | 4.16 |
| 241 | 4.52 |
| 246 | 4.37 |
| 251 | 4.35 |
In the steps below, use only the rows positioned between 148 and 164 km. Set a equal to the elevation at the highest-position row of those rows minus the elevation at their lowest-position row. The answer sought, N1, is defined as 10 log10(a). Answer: -4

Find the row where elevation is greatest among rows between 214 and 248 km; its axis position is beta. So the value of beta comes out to 241 km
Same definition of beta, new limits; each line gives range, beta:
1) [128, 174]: 156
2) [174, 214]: 176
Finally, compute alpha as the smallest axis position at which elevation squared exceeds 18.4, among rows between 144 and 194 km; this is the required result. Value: 146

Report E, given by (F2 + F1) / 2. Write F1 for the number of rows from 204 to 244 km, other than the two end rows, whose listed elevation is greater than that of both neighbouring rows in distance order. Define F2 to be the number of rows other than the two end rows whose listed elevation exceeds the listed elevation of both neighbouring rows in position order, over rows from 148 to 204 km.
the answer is 1.0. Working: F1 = 0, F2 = 2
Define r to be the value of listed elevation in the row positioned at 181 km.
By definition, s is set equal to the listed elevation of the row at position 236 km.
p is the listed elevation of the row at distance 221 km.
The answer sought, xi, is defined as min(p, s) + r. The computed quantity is 7.0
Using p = 2.73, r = 4.31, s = 4.16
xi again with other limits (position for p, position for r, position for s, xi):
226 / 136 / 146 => 6.9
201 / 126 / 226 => 6.8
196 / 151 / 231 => 8.7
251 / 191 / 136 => 8.5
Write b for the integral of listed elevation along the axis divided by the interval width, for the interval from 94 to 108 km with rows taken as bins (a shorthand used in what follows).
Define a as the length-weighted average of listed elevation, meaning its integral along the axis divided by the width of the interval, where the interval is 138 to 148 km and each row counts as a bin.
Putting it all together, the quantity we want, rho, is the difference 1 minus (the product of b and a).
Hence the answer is -18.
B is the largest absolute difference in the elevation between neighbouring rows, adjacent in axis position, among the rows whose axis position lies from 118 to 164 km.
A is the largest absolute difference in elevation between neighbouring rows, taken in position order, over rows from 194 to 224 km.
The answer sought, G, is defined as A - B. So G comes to 0.4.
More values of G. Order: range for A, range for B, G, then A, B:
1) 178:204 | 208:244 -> -1.0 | 0.19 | 1.17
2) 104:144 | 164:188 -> -0.1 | 0.23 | 0.30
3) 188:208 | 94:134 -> 0.0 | 0.19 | 0.18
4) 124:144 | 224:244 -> -0.9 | 0.23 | 1.10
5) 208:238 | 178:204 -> 1.0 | 1.17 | 0.19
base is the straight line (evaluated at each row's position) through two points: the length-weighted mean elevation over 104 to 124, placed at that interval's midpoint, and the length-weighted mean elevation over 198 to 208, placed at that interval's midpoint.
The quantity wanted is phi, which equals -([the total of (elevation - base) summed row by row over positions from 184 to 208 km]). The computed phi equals 0.4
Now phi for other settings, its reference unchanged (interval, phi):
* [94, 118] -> -0.3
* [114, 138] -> 0.2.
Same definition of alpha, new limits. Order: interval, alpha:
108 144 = 116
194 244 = 201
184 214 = 186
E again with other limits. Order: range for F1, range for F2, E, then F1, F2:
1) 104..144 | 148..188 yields 1.0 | 1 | 1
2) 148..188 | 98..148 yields 1.5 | 1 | 2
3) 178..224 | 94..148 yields 2.0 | 2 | 2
